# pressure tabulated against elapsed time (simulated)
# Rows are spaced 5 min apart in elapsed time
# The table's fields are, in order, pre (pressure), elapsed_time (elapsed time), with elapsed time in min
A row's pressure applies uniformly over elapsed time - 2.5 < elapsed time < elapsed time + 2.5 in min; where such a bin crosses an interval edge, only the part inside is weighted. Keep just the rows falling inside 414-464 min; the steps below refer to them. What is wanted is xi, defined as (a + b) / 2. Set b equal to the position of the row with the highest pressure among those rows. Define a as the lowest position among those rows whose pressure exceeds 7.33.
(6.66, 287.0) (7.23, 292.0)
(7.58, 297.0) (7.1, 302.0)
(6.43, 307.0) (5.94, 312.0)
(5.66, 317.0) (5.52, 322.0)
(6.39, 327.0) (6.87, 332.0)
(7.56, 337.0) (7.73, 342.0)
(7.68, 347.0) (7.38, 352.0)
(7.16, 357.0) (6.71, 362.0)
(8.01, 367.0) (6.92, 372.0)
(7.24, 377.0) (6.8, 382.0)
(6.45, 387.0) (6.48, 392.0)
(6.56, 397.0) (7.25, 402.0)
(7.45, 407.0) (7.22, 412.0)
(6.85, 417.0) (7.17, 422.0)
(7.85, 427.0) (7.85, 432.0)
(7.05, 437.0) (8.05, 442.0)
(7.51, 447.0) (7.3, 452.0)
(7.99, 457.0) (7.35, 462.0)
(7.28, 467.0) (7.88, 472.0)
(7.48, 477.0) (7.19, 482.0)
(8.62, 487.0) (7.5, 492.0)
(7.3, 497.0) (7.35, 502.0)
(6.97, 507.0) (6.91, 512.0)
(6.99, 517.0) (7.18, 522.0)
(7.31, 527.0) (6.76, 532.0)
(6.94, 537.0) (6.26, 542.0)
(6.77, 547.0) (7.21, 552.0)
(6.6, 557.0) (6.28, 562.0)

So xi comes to 434.5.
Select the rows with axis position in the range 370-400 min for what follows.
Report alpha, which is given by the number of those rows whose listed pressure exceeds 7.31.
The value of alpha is 0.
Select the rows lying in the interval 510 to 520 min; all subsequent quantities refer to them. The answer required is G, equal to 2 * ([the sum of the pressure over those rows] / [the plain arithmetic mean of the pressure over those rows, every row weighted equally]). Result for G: 4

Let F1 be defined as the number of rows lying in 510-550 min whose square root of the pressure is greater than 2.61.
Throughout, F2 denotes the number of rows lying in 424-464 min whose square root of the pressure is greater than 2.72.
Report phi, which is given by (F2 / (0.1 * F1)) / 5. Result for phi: 2.0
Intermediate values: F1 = 5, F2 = 5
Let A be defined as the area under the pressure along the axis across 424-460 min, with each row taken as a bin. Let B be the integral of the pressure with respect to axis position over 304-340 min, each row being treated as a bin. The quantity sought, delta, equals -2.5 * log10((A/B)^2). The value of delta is -0.40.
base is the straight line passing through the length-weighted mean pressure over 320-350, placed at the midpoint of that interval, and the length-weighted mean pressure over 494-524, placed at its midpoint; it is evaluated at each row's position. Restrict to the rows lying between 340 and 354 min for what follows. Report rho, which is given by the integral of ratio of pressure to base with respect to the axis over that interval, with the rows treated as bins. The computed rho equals 15.2 min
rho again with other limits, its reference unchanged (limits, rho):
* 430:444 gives 15.1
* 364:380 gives 16.8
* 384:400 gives 14.9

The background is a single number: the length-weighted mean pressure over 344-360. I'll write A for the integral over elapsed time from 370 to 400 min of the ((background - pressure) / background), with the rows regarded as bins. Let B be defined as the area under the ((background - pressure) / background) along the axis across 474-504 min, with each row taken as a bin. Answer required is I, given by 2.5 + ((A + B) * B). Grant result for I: 1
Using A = 2.6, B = -0.8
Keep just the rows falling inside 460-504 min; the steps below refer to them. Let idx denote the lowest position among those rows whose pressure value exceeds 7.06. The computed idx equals 462.0 min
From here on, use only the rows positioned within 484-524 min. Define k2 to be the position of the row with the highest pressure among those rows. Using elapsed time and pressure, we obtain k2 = 487.0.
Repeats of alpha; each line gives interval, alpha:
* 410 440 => 2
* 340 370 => 4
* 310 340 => 1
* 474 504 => 4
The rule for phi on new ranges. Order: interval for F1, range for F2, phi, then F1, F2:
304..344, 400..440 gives 2.0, 3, 3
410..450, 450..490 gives 1.0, 8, 4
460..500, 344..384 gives 0.5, 8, 2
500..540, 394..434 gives 0.9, 7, 3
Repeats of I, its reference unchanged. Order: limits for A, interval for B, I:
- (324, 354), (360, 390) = 6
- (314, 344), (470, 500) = 0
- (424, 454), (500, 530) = 3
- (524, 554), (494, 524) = 6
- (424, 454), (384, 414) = 5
